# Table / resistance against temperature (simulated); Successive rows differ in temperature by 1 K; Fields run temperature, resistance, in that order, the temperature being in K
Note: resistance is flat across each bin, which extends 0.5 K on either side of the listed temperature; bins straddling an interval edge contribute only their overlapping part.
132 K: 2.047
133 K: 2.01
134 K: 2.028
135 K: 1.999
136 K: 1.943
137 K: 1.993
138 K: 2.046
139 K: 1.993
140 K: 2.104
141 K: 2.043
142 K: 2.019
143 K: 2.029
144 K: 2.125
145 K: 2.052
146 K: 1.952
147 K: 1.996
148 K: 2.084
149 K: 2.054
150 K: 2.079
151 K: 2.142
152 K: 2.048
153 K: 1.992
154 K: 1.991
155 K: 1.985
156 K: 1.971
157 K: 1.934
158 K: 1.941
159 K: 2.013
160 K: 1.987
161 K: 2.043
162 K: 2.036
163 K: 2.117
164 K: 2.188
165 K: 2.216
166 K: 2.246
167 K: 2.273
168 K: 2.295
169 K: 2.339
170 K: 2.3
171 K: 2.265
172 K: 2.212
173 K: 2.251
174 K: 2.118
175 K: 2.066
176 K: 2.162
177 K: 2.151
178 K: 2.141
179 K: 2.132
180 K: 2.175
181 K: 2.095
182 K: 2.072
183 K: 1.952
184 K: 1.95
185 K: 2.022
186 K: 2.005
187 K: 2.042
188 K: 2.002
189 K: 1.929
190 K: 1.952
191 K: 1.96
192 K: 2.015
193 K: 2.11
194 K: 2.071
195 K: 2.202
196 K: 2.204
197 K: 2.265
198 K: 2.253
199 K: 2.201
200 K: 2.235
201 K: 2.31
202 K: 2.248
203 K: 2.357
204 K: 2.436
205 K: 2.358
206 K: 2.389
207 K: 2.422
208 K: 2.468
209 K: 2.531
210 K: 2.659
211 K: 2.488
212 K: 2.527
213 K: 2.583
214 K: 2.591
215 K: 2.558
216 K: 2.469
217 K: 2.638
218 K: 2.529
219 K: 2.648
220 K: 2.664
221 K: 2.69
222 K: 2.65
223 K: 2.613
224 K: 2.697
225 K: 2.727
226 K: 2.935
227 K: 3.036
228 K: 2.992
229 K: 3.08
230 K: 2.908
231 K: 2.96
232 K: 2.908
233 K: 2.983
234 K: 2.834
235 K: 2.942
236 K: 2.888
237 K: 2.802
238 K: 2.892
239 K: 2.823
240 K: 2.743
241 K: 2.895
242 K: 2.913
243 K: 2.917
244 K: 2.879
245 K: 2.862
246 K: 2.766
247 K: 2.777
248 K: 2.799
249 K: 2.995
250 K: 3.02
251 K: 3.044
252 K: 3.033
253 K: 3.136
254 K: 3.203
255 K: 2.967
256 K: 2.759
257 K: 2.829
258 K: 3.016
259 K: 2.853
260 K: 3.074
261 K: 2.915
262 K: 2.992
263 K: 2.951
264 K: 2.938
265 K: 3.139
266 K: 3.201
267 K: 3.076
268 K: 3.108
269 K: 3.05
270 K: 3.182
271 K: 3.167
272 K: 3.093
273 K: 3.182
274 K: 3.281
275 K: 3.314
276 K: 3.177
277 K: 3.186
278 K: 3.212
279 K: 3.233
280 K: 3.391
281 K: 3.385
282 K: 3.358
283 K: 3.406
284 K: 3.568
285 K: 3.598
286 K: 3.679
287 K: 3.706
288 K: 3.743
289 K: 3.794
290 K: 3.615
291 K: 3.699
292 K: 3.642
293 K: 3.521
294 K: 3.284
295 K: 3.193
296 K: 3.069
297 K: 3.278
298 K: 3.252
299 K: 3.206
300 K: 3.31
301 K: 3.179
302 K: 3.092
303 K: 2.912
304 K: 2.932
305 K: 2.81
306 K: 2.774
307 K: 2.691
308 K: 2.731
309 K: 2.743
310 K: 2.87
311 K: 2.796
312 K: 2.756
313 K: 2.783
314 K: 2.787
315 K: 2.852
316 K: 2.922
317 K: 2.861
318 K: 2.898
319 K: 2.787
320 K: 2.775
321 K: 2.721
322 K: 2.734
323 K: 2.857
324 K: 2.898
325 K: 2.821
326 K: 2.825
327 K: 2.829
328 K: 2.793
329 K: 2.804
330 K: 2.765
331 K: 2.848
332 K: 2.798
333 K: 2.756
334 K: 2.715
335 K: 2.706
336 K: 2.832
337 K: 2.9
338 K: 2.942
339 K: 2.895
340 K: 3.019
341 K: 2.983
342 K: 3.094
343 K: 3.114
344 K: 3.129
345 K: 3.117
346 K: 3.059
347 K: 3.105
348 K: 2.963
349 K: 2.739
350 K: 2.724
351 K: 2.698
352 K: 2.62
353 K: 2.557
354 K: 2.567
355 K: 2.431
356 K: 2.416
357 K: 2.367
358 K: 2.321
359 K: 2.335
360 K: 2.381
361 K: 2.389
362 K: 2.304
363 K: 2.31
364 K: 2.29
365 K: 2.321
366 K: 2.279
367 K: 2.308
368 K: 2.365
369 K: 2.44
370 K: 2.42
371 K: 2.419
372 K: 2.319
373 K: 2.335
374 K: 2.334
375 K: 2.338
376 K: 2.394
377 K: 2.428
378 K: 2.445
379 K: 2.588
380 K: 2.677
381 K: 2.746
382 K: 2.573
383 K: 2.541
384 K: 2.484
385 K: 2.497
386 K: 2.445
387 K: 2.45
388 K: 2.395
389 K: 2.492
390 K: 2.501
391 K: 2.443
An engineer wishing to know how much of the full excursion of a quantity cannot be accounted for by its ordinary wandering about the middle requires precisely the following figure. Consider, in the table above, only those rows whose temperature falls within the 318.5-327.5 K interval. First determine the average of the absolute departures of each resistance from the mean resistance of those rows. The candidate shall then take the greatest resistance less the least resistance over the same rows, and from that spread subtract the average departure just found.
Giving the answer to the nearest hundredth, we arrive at 0.13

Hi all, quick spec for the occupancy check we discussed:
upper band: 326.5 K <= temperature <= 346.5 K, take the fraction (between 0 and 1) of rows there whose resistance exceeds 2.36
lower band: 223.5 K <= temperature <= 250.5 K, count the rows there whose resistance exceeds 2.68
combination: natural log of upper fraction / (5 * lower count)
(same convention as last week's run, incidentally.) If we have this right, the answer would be -4.9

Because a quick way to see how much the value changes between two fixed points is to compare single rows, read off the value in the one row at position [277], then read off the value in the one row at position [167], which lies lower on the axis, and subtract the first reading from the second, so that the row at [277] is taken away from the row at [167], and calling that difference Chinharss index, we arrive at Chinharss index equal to -0.9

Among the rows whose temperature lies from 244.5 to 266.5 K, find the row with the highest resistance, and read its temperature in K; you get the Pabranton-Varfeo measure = 254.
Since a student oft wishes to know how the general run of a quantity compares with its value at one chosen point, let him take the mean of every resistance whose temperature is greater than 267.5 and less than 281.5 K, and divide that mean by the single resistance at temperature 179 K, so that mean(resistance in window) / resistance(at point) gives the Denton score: 1.51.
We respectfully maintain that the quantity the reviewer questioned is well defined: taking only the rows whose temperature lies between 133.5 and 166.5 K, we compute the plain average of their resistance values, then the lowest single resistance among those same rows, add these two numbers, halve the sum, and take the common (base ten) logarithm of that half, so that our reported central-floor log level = 0.298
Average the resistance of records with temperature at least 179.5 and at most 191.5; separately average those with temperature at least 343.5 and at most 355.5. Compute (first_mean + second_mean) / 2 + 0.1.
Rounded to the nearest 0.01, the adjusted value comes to 2.51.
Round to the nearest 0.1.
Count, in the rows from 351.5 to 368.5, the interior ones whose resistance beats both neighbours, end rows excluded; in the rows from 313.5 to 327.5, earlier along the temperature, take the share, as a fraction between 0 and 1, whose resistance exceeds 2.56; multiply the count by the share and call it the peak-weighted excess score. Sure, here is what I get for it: 4.0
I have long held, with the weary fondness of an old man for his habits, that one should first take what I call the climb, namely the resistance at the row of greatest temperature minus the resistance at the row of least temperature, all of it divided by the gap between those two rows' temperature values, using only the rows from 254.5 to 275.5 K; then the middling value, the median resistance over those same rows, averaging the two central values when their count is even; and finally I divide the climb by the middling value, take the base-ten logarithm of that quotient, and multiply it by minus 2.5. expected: 5.6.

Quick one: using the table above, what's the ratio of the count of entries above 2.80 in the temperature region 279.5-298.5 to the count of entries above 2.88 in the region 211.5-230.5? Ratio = 3.8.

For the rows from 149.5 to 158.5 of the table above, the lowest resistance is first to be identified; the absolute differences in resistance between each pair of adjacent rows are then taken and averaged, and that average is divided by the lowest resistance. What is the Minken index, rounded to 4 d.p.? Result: 0.0180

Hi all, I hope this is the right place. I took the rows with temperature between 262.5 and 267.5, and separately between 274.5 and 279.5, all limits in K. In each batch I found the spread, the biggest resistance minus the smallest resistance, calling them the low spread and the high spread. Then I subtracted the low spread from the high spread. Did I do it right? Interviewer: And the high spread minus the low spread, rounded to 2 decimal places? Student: -0.13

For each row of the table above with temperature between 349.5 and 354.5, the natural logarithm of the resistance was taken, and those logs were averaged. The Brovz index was 0.97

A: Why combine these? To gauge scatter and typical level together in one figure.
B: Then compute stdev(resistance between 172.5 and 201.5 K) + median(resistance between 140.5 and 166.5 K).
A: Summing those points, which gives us 2.15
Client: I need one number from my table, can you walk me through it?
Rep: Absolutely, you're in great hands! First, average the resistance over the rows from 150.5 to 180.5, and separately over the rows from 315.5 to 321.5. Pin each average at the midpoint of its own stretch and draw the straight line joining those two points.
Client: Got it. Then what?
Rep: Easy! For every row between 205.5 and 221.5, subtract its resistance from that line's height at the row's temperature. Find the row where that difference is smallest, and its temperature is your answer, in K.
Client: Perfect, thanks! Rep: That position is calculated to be 210 K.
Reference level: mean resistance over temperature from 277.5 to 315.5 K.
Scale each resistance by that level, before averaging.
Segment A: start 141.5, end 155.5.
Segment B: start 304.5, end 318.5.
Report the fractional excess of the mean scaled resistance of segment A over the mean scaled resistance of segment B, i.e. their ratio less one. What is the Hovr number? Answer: -0.3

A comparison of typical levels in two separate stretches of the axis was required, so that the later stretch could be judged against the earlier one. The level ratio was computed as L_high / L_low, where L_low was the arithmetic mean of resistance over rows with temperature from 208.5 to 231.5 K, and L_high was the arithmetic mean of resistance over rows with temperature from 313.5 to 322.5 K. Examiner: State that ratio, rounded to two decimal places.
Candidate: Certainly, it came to 1.04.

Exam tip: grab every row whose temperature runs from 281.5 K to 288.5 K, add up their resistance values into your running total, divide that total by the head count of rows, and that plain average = 3.6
